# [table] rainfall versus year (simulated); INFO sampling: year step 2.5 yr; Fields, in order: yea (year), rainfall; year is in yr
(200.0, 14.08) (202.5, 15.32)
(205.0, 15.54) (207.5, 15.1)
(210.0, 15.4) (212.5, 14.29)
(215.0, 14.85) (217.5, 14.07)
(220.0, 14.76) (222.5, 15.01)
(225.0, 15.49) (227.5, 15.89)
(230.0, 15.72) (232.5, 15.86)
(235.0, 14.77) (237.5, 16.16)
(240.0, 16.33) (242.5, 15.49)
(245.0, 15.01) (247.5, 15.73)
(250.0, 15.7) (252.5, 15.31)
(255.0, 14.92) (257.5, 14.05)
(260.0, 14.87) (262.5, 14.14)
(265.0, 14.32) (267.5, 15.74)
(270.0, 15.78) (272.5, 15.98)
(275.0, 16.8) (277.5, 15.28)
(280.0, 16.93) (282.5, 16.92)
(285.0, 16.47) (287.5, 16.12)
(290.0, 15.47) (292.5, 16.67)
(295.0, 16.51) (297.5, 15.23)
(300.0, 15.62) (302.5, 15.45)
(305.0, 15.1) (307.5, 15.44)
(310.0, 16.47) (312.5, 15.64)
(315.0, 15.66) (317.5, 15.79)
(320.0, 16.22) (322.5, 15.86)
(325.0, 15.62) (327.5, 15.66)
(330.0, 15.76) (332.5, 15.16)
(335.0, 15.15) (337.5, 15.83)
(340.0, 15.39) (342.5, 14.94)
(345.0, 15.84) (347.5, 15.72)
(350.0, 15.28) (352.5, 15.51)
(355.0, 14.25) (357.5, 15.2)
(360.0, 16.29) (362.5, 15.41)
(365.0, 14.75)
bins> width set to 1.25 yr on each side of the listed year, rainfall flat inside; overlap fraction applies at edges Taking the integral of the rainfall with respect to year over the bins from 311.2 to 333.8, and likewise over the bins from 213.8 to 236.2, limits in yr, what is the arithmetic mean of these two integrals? 347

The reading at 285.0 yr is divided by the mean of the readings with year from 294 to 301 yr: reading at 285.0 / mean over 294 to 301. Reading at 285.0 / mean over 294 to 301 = 1.04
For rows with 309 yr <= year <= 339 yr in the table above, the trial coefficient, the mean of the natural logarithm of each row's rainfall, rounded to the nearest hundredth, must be 2.76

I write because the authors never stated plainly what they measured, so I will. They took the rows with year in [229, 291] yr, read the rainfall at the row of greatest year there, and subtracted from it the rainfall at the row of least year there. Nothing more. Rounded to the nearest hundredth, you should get -0.25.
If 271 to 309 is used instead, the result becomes -0.54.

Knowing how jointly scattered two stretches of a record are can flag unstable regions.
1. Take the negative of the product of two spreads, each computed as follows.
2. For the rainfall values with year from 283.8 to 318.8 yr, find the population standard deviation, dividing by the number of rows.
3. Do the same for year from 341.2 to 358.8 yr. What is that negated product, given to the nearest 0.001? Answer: -0.249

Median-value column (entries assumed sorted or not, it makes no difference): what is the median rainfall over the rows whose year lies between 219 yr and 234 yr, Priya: 15.6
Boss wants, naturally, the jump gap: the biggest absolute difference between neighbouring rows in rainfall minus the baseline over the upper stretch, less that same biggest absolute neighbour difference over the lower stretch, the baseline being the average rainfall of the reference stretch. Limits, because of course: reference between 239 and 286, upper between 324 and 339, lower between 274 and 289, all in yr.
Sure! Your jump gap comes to -1.0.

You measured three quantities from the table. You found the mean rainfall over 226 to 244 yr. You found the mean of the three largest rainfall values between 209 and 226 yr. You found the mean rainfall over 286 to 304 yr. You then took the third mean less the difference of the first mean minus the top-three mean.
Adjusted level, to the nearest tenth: 15.4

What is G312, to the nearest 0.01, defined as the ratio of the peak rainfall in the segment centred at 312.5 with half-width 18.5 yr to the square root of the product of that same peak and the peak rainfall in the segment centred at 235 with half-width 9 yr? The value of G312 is 1.01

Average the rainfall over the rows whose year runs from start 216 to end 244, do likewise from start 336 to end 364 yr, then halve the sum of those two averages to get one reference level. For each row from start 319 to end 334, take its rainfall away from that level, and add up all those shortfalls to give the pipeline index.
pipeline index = -1.8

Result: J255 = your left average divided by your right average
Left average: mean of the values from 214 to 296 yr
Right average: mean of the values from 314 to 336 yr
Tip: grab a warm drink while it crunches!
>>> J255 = 0.993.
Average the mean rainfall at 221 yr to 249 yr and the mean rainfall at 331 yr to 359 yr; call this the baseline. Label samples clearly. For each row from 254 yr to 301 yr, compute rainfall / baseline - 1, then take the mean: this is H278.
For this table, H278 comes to 0.015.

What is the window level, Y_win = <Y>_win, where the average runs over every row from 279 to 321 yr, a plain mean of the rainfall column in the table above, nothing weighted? 16.0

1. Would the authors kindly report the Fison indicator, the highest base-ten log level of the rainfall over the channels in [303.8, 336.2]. 1.22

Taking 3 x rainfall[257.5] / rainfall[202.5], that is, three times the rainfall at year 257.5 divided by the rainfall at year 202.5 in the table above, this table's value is 2.75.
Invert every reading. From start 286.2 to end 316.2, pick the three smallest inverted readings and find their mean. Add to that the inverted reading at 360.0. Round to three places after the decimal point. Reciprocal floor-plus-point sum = 0.122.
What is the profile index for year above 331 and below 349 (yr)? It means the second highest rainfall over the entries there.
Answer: 15.83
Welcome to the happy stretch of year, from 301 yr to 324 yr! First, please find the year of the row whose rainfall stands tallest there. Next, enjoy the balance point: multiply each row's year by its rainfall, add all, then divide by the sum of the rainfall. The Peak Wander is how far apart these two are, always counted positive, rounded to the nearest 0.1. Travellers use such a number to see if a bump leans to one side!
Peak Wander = 2.6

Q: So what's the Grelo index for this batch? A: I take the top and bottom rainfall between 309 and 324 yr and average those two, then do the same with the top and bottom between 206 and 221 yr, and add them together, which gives 30.8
